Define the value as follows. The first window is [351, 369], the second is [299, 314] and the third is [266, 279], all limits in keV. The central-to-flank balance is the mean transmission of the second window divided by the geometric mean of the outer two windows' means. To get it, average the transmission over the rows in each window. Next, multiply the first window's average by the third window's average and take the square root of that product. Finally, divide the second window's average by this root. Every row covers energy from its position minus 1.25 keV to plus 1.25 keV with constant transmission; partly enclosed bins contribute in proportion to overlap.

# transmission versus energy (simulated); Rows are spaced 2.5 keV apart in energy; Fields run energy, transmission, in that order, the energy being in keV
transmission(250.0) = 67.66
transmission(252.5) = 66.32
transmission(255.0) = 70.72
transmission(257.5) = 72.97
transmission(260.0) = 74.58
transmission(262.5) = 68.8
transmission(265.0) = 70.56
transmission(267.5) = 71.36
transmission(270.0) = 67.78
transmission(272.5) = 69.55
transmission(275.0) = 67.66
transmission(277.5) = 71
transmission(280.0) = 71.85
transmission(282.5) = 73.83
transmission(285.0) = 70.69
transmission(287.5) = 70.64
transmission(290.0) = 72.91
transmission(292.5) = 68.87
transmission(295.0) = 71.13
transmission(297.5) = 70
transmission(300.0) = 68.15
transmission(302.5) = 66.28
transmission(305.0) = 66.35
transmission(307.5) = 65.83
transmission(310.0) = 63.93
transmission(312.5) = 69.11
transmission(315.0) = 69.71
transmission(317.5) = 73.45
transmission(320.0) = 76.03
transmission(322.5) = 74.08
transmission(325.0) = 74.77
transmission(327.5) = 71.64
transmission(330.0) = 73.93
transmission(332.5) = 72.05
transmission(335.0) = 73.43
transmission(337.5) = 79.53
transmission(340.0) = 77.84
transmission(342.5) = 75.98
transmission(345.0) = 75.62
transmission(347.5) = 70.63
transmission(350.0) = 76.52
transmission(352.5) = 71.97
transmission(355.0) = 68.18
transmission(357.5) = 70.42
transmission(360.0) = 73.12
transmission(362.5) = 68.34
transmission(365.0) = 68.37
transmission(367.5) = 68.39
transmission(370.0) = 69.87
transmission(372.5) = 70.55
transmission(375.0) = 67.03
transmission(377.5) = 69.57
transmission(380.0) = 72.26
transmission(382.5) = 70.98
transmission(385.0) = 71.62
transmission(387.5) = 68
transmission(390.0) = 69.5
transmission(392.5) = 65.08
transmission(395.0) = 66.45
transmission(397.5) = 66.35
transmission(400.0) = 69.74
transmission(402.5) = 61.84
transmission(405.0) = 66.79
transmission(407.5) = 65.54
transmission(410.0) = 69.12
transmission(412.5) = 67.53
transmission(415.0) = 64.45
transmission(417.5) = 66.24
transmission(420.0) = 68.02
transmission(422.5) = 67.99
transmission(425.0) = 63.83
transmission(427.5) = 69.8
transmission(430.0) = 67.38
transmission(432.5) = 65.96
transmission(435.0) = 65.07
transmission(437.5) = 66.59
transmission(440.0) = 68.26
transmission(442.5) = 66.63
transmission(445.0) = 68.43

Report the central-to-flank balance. 0.96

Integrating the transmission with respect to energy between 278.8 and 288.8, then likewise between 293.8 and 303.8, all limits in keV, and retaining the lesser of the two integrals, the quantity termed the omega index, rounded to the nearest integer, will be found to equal 689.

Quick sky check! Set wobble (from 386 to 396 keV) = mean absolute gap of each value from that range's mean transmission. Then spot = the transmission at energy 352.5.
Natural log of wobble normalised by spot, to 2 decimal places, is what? -3.88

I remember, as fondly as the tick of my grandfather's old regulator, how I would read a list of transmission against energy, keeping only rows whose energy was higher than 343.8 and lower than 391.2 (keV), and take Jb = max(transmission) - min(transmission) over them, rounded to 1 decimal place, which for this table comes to 9.5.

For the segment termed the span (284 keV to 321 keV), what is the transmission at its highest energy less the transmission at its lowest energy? 5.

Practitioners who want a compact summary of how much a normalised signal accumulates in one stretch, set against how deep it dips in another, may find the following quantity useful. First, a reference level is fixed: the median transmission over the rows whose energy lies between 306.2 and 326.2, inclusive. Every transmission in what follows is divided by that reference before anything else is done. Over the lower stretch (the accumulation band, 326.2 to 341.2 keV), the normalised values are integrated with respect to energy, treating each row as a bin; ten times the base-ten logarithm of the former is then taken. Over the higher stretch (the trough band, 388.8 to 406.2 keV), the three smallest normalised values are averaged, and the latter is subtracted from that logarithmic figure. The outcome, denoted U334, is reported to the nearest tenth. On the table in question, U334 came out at 11.0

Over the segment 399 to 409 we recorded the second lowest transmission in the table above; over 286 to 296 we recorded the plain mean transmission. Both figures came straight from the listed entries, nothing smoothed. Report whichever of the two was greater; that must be 70.9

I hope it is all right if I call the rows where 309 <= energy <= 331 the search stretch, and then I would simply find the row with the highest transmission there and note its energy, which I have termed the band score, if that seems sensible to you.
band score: 320.0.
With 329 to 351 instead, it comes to 337.5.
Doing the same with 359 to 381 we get 360.0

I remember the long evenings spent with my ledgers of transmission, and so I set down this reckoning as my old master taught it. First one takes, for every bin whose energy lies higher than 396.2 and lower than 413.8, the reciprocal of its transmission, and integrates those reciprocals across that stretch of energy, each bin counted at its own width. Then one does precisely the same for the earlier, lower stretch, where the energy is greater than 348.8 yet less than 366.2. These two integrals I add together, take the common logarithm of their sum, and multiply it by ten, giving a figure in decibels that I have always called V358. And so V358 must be -2.93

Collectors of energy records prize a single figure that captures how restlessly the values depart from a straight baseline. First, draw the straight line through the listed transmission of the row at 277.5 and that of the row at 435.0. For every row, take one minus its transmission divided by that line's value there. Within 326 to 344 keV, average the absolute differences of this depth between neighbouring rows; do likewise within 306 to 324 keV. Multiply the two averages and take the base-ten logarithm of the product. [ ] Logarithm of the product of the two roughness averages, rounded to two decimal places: -2.85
